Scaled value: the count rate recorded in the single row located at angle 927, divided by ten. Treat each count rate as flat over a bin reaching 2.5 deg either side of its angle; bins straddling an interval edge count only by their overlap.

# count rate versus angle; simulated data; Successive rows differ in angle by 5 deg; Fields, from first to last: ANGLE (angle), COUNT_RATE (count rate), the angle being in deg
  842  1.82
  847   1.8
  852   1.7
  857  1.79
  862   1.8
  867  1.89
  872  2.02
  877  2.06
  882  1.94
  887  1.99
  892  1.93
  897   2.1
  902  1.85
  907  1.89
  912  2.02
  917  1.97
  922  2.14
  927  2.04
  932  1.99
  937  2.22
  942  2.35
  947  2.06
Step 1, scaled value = 0.204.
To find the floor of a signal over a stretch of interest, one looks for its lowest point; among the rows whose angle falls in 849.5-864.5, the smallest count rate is 1.7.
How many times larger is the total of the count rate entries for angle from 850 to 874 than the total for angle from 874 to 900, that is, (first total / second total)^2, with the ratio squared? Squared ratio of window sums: 0.84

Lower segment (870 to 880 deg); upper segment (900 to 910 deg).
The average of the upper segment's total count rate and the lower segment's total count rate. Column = 3.91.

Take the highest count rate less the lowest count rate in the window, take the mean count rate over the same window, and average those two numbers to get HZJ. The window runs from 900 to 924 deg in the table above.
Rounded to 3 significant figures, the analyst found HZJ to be 1.13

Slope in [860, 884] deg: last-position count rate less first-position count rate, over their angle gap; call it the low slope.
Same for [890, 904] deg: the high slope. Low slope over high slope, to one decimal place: -0.9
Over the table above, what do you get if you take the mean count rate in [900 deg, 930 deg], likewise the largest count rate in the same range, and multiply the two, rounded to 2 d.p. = 4.25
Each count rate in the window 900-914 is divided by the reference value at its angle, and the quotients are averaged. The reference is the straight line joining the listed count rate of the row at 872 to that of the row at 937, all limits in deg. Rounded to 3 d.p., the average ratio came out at 0.902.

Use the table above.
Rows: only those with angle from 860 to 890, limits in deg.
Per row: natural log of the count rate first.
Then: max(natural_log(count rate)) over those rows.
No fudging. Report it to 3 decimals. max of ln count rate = 0.723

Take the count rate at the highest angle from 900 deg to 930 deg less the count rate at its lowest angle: 0.19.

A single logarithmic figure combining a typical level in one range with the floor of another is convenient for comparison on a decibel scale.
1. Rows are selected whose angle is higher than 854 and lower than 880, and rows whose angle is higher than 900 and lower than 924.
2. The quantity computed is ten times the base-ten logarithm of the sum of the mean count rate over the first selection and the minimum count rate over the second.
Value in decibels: 5.75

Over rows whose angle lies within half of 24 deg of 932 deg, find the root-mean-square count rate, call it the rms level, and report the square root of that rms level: 1.47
